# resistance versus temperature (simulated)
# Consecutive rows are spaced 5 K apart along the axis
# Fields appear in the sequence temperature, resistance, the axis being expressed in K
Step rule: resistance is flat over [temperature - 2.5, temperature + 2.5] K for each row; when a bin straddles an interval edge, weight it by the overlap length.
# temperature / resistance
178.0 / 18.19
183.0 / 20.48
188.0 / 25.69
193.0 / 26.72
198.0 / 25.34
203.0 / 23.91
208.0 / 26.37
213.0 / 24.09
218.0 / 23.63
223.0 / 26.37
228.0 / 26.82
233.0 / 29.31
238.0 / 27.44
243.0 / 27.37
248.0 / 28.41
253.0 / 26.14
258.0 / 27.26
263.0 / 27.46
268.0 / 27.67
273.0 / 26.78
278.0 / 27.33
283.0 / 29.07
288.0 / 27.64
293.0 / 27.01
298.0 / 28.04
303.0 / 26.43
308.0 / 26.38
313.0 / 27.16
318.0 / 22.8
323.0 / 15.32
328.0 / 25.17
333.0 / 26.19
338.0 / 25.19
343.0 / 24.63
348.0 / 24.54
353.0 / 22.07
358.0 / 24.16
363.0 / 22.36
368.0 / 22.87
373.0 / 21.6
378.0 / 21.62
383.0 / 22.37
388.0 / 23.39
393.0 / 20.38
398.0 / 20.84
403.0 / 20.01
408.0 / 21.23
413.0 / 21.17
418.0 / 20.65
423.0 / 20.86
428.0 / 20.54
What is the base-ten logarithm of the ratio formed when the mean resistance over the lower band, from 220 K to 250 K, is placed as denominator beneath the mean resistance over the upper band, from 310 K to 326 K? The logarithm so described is -0.10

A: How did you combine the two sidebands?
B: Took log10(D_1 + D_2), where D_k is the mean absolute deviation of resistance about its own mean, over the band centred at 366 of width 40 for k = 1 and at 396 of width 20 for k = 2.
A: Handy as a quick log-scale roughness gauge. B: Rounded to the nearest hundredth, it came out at 0.30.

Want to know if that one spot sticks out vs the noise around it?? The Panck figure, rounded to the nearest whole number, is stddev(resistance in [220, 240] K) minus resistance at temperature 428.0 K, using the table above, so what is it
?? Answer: -19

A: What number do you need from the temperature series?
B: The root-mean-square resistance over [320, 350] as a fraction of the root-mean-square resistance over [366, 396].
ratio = 1.08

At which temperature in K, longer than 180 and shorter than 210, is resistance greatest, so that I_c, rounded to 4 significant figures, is 193.0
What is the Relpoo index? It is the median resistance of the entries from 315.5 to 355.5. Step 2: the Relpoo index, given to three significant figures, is 24.6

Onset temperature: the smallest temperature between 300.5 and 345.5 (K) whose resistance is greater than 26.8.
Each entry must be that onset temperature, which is 313.0 K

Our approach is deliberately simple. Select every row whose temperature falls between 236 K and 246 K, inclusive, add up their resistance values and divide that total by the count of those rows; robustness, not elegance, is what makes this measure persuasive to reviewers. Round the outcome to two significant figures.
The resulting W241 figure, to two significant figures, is 27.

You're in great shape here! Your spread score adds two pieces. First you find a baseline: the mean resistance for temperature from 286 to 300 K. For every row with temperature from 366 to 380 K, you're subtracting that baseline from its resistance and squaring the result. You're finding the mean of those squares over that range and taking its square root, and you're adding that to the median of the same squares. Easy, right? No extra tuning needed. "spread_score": 41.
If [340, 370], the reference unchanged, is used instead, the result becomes 21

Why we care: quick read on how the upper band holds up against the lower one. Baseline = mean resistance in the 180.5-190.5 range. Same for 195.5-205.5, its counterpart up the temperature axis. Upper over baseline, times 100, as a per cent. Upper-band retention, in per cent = 107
